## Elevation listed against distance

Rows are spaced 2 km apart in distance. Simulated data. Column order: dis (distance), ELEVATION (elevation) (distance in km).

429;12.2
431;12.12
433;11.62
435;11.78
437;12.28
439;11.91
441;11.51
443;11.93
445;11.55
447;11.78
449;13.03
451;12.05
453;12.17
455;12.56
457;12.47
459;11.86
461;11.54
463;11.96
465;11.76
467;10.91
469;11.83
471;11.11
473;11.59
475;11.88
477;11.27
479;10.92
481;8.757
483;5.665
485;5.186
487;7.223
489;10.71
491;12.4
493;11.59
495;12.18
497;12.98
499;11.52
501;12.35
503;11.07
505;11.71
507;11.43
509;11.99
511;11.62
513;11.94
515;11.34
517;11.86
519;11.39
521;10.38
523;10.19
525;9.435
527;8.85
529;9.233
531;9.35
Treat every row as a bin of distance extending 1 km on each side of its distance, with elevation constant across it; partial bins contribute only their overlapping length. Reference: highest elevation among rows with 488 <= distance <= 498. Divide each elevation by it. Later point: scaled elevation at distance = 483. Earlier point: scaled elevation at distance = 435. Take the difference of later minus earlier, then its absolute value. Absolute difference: 0.47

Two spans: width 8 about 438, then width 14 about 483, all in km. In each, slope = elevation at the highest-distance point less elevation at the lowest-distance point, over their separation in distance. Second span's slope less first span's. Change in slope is 0.0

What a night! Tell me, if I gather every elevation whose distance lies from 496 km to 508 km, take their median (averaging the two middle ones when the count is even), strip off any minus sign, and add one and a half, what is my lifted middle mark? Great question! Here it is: 13.1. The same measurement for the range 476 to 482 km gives 12.4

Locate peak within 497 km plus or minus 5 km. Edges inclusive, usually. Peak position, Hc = 497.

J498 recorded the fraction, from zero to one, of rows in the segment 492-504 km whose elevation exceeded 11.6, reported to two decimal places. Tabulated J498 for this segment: 0.50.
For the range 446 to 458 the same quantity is 1.00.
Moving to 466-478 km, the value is 0.33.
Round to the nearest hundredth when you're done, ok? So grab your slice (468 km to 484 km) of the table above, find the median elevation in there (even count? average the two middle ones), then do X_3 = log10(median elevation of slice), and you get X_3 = 1.05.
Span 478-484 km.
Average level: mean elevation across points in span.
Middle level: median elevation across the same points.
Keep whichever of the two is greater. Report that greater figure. 8.8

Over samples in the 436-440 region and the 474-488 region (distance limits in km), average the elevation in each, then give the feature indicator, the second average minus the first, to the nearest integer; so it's -3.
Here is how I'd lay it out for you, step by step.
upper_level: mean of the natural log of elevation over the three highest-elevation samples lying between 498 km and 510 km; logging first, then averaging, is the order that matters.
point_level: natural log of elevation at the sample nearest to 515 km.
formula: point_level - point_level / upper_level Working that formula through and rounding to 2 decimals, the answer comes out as 1.45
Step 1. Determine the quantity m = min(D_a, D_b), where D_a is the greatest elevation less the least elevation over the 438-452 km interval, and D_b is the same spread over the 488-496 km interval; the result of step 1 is 1.5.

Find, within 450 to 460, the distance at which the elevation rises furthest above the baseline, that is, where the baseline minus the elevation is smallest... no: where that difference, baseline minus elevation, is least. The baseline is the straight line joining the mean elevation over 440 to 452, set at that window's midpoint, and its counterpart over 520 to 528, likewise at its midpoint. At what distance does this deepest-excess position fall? 455 km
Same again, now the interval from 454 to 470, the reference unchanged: 455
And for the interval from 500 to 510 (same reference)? 501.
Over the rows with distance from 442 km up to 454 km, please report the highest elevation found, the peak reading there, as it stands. 13.03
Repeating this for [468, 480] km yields 11.88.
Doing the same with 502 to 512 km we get 11.99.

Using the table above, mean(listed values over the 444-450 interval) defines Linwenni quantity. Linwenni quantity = 12.1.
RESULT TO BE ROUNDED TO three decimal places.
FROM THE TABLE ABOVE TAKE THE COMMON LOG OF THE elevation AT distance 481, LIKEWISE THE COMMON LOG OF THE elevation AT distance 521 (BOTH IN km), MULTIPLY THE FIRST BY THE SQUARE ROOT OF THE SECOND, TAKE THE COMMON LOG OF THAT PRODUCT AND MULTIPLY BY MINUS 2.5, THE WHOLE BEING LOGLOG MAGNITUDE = 0.056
